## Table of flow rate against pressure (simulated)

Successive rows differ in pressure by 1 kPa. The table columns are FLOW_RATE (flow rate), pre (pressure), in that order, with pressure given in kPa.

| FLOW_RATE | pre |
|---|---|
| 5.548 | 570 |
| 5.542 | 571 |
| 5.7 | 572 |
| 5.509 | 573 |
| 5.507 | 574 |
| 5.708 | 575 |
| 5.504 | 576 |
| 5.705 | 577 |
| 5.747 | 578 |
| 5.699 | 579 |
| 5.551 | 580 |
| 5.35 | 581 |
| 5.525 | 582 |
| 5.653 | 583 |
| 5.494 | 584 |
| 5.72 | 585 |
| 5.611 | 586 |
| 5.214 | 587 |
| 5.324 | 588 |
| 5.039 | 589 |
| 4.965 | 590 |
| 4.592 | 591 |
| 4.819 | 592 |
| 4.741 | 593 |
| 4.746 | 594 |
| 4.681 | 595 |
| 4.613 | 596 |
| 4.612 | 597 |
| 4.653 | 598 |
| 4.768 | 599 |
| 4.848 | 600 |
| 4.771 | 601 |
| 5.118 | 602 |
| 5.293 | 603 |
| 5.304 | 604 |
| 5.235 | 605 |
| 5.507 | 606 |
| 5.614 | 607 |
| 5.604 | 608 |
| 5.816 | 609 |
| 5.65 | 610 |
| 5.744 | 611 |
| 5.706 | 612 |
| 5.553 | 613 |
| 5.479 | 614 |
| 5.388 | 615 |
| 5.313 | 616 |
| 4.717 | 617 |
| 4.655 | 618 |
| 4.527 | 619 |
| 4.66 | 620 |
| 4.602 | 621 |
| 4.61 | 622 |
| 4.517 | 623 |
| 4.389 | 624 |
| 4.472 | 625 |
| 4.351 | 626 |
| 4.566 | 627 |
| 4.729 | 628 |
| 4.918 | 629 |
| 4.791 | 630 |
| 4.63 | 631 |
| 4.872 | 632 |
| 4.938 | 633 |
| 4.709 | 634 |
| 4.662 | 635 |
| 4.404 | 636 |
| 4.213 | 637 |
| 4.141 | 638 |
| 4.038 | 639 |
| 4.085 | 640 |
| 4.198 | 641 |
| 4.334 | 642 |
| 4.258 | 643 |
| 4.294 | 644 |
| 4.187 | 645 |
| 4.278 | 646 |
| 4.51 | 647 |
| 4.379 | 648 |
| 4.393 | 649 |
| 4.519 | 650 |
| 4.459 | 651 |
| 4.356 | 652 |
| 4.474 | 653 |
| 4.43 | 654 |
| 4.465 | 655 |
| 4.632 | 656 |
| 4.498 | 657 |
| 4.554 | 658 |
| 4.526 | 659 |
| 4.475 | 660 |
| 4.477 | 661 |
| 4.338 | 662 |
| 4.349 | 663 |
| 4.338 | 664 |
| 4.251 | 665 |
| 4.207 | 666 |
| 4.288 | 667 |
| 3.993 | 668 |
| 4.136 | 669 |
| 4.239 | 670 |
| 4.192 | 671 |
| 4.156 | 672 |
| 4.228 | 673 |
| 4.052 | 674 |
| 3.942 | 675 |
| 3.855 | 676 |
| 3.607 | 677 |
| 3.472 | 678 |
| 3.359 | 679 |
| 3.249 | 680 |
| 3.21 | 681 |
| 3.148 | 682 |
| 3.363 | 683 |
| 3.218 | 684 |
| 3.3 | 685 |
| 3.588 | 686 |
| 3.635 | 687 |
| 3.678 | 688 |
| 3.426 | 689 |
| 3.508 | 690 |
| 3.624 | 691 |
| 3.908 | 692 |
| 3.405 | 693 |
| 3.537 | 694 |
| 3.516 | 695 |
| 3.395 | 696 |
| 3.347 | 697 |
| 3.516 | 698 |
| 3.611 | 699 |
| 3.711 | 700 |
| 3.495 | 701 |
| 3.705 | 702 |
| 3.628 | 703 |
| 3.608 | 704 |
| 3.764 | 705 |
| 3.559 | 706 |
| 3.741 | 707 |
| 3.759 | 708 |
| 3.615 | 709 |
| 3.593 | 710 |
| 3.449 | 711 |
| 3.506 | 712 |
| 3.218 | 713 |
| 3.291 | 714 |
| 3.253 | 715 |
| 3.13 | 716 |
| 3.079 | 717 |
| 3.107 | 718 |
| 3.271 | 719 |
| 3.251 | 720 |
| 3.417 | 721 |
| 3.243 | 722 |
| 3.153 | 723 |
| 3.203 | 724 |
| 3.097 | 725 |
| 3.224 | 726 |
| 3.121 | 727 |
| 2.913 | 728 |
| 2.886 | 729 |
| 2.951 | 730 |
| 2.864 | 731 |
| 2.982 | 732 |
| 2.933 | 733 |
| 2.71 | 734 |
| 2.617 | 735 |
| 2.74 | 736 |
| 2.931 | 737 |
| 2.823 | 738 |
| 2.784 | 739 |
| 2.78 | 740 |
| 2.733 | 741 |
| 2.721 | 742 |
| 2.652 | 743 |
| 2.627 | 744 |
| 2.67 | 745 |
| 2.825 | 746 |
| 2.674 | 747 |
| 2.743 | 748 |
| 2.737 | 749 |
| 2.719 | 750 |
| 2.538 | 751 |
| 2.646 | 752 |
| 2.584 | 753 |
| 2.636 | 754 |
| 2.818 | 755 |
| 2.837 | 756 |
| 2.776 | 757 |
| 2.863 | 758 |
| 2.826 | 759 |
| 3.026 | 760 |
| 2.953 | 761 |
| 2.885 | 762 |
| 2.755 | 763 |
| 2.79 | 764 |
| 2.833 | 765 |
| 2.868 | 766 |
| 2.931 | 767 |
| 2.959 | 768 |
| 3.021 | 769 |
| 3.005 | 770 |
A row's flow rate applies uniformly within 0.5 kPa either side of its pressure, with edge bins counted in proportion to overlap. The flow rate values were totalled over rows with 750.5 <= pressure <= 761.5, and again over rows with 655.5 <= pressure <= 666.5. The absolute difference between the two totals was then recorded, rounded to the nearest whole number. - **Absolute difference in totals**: 18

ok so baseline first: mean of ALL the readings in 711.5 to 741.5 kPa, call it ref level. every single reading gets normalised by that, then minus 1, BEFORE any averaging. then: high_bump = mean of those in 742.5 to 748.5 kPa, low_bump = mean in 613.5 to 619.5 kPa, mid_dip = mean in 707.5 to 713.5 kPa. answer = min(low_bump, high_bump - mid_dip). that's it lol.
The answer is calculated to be -0.27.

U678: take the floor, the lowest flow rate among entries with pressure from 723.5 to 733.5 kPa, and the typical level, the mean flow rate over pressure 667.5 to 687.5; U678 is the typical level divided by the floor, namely 1.29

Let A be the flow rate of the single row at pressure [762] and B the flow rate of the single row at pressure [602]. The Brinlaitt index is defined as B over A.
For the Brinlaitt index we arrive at 1.8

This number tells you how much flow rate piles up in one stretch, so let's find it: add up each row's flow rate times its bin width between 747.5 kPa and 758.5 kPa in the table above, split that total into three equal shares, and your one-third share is 10.0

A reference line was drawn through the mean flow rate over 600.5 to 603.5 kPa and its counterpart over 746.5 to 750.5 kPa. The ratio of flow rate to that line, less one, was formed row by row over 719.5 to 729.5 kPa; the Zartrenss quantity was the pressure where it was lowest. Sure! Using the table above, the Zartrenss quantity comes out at 729 kPa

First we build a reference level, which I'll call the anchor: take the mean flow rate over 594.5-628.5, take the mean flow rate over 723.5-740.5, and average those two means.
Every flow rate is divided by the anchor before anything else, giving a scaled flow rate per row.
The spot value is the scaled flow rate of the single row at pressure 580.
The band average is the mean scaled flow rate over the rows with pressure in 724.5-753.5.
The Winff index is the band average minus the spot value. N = -0.69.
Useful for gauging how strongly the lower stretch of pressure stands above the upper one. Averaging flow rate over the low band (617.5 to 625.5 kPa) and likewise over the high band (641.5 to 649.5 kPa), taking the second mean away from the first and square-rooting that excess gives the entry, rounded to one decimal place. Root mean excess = 0.5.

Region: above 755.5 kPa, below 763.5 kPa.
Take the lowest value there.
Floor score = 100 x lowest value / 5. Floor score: 55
